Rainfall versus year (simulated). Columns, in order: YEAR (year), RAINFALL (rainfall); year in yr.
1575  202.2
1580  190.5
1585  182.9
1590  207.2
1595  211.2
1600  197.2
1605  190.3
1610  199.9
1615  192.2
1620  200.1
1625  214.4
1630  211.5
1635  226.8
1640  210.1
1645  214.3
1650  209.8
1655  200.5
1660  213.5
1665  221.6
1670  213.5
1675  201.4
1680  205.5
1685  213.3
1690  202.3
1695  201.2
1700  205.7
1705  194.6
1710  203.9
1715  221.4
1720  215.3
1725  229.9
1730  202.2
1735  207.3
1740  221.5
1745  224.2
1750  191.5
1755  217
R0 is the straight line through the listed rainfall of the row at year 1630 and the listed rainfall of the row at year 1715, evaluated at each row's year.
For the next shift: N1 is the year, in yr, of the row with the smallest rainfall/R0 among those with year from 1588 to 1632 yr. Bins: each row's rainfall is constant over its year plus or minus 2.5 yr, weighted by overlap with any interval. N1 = 1605 yr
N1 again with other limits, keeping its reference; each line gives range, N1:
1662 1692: 1690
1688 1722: 1705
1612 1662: 1615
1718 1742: 1730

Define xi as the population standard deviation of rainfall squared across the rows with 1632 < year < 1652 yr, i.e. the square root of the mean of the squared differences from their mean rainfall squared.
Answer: 3016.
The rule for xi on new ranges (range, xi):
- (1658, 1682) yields 2972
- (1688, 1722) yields 3507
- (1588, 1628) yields 3288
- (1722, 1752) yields 5702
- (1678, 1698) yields 1963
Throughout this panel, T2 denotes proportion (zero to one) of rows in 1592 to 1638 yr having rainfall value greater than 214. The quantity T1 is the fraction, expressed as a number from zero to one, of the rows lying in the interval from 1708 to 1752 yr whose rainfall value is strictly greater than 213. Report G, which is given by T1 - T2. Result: 0.33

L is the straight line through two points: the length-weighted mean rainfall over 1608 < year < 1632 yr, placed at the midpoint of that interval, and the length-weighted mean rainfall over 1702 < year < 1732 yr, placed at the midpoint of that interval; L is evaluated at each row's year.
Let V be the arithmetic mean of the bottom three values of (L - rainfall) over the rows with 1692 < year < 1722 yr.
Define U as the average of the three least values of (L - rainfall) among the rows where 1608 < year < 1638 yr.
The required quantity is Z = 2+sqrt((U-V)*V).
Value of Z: 7.7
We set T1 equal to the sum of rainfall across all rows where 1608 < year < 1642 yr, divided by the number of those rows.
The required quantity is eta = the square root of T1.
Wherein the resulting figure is 14.4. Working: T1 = 208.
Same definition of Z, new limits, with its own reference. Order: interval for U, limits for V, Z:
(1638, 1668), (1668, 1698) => 6.4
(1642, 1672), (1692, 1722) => 6.7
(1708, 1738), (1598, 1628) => 5.6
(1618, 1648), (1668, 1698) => 7.4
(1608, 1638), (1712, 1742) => 5.5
